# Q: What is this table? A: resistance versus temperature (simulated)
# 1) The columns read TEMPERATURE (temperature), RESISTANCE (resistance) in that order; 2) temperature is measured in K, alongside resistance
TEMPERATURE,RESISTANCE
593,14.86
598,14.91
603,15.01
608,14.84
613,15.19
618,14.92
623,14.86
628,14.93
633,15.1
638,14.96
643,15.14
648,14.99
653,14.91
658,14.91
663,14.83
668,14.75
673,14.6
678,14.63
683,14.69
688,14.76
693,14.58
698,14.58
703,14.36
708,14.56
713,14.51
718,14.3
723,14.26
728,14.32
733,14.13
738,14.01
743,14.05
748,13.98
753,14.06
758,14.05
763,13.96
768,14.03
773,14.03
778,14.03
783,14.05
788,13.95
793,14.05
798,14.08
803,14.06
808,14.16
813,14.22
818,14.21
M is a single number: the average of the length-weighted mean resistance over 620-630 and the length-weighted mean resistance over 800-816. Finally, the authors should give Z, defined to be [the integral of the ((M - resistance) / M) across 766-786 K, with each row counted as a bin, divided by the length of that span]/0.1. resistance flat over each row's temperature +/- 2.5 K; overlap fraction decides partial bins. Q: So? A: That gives 0.3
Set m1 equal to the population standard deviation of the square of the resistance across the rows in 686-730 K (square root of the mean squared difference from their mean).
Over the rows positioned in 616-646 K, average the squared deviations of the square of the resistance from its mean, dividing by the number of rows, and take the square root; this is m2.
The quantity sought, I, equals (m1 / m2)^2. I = 2.3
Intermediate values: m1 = 4.6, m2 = 3.0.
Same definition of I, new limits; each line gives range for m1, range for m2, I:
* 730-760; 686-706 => 0.1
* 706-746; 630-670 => 2.2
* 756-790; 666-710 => 0.1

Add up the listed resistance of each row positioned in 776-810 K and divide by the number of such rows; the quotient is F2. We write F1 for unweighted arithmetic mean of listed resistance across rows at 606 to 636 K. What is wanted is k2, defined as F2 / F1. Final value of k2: 0.94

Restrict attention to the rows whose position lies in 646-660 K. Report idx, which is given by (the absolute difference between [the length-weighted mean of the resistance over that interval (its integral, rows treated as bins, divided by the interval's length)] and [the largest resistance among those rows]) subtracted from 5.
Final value 4.95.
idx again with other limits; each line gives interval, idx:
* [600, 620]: 4.80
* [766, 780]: 5.00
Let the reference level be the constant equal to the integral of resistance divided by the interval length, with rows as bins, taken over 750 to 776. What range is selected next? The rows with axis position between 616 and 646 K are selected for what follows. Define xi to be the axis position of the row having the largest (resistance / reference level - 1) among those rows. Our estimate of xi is 643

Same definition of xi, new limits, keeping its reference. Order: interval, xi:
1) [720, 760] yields 728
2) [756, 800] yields 798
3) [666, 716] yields 688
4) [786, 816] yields 813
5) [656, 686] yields 658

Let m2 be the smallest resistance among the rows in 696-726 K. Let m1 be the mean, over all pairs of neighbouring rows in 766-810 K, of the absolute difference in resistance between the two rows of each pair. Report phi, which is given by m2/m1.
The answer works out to 308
